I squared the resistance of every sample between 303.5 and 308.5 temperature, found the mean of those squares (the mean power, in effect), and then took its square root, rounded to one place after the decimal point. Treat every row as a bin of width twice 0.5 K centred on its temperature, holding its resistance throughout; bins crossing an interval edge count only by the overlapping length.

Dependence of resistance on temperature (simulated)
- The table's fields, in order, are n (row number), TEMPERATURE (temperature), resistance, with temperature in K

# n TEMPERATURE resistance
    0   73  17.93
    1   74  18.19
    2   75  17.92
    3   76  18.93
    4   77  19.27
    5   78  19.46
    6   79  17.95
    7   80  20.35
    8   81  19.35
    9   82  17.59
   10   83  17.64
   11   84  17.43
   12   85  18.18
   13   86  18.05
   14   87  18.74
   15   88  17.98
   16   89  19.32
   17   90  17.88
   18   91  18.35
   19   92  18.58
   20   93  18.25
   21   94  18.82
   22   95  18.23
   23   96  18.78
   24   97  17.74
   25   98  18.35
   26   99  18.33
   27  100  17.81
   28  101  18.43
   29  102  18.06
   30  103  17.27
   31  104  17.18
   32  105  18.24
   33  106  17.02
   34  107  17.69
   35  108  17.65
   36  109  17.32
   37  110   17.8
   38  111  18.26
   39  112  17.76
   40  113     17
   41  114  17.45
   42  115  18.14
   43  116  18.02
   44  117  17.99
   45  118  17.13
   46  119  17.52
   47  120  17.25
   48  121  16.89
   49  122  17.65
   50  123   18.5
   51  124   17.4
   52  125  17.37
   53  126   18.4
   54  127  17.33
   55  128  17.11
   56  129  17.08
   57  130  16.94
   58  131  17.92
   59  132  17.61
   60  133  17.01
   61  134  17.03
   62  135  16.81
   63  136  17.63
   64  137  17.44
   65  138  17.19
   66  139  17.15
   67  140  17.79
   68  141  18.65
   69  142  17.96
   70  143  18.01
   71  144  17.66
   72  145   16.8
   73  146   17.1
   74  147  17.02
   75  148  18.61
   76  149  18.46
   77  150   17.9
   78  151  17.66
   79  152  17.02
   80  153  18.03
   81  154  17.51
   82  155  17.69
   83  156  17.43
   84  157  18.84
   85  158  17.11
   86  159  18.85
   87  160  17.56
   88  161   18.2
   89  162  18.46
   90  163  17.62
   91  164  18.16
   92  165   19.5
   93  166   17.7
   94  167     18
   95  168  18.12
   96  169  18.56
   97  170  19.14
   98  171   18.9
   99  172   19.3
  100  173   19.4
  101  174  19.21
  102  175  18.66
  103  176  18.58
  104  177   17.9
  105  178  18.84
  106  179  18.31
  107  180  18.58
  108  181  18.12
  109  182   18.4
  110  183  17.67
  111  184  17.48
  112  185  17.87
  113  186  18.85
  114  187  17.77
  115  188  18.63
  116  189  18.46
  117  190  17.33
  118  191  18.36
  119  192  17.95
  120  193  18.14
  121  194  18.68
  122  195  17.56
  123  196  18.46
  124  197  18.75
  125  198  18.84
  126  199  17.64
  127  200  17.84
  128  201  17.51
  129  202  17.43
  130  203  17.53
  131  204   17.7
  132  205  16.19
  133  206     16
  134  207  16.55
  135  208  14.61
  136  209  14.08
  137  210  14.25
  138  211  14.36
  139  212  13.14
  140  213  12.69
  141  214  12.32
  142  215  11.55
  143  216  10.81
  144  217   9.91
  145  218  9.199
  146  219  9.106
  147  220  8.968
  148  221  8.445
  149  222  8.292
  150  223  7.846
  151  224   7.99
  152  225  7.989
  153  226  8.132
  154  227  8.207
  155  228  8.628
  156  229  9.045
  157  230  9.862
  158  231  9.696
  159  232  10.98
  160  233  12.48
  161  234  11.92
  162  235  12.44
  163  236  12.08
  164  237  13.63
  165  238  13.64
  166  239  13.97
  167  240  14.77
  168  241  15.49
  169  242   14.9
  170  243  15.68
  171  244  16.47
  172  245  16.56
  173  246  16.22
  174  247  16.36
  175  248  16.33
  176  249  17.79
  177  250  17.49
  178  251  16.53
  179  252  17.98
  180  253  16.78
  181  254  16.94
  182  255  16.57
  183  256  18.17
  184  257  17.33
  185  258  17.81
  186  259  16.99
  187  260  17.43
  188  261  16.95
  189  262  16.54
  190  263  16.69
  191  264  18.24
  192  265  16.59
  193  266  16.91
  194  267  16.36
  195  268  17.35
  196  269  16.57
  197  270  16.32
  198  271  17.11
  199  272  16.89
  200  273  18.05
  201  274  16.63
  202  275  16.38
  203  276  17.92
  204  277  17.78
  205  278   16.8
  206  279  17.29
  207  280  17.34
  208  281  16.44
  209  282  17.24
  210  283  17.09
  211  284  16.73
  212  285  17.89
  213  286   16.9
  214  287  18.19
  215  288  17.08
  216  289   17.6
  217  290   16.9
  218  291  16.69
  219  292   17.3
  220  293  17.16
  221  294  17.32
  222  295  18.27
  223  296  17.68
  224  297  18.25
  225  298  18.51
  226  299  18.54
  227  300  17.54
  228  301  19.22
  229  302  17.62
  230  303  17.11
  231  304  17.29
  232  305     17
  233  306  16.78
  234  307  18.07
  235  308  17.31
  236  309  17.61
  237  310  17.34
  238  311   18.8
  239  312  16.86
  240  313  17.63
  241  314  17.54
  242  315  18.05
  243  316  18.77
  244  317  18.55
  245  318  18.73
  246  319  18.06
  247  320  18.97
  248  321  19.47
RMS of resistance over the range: 17.3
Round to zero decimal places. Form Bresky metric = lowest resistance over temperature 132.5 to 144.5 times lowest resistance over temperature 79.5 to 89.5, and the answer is 293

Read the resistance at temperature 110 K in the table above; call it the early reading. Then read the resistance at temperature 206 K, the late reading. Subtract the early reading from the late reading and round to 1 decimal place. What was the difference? -1.8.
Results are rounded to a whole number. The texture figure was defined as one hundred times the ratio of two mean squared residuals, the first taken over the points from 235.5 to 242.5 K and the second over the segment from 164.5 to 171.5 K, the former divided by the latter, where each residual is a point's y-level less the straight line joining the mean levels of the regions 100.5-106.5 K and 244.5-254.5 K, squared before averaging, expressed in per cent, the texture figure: 511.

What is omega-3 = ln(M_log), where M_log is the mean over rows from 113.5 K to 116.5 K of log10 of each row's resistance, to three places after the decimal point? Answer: 0.225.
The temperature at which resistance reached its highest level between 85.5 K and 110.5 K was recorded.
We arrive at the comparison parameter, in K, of 89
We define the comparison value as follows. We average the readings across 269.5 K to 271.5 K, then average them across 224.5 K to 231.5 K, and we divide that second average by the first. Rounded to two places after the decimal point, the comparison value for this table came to 0.53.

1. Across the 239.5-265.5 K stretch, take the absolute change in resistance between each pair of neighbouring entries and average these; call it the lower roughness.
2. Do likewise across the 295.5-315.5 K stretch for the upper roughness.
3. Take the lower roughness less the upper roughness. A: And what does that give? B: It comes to 0.0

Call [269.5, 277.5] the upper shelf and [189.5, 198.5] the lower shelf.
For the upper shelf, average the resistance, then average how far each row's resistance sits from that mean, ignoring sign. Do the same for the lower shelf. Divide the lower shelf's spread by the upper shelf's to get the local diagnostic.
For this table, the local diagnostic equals 0.74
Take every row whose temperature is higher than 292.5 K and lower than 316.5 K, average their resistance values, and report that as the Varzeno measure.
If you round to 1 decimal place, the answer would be 17.8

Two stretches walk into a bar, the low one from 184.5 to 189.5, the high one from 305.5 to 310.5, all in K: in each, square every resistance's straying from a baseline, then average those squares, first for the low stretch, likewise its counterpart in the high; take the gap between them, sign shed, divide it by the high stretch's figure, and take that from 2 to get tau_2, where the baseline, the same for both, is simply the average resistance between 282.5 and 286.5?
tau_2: -3.1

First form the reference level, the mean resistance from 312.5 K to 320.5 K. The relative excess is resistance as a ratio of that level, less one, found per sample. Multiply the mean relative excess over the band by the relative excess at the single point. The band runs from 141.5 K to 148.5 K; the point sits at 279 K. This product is 0.0021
